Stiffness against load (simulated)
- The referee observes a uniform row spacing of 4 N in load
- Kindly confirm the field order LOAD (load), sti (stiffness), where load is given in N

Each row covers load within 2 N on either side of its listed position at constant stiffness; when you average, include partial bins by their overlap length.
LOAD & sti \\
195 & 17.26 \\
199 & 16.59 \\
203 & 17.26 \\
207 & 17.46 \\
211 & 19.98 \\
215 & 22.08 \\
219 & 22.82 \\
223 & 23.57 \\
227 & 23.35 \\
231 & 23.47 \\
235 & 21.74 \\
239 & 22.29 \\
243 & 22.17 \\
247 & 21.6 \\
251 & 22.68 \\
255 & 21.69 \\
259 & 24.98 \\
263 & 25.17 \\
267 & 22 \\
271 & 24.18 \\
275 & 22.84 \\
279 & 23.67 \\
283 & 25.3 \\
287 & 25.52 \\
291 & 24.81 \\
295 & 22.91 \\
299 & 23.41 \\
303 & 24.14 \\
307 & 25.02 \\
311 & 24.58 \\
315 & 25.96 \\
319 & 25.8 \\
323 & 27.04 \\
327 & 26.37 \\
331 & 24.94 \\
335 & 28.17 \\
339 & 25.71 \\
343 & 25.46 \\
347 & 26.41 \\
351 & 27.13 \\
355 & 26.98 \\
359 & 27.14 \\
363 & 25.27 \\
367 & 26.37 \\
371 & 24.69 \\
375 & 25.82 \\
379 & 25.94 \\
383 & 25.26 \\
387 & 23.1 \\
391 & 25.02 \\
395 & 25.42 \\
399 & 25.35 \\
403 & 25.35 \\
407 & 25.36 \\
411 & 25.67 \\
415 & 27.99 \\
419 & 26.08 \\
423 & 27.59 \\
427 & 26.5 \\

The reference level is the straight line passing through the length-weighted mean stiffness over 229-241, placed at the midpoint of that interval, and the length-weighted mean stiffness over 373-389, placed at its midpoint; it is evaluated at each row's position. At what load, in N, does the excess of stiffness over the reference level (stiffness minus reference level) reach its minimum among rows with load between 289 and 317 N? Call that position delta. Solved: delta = 295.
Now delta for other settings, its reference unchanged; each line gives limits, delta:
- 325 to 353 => 331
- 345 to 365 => 363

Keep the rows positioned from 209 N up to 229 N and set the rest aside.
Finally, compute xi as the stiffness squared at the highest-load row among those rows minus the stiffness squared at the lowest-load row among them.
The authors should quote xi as 146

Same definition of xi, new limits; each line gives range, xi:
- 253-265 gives 163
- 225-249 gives -79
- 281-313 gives -36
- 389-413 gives 33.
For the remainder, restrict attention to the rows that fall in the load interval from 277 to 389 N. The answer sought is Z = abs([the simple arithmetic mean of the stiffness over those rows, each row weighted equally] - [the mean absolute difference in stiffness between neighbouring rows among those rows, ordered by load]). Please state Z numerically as 24.4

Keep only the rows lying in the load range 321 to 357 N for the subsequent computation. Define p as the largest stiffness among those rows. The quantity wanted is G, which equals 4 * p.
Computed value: 113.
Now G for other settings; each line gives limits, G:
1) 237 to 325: 108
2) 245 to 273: 101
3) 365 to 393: 105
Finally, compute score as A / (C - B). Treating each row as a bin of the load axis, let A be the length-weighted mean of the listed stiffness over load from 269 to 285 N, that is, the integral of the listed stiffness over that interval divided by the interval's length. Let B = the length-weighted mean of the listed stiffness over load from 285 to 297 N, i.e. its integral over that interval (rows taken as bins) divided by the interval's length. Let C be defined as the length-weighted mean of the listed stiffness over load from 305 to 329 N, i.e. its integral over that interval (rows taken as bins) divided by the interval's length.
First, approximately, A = 24.0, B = 24.4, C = 25.8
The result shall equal 17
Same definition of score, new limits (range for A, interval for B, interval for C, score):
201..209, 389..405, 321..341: 15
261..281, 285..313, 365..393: 28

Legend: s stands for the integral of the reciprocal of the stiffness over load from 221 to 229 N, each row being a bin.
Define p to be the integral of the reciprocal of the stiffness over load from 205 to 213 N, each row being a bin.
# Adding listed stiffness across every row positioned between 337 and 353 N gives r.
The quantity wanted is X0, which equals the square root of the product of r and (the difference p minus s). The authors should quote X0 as 3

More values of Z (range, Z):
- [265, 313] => 23.0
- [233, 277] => 21.5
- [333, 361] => 25.9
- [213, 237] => 22.1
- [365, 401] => 24.2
